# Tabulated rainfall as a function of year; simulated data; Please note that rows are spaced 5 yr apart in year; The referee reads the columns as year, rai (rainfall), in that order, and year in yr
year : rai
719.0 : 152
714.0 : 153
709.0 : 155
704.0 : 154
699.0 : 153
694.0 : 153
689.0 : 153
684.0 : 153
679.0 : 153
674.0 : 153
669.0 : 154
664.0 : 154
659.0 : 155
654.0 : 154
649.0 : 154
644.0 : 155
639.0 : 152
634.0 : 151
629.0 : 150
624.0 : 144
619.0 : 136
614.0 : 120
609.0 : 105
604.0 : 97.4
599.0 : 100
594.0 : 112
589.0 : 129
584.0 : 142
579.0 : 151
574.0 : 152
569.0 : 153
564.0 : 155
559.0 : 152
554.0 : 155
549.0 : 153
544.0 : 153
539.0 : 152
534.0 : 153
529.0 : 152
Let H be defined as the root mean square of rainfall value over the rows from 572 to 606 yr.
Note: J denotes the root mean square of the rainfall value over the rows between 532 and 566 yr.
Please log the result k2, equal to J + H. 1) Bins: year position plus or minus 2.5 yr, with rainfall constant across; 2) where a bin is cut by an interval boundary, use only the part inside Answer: 281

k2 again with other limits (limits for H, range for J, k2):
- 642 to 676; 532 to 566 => 307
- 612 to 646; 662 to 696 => 298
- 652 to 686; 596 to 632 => 277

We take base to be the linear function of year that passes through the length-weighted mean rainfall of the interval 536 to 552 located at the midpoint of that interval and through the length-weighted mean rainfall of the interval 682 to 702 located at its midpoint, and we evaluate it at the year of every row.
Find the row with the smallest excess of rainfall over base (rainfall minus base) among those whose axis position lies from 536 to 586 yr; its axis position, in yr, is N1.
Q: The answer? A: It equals 584.0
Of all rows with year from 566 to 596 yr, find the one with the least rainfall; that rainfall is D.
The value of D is 112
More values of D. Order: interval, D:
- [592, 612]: 97.4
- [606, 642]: 105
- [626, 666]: 150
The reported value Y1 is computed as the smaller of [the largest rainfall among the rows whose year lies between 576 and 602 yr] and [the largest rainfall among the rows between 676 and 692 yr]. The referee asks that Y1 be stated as 151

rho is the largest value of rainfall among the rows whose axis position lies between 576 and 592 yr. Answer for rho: 151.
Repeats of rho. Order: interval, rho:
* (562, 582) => 155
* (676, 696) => 153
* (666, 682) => 154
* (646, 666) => 155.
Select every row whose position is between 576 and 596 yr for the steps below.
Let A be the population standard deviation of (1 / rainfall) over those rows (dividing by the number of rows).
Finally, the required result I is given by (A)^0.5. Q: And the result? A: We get 0.030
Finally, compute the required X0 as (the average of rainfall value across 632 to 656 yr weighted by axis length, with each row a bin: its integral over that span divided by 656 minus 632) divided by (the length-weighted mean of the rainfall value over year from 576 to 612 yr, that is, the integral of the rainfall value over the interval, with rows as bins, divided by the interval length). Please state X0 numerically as 1.28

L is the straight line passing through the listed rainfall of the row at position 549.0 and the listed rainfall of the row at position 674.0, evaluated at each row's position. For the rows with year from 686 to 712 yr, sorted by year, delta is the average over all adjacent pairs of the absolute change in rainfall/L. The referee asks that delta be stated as 0.003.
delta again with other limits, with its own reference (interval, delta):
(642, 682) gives 0.004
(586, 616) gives 0.071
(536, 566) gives 0.012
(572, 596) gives 0.065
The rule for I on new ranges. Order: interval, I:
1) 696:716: 0.006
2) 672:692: 0.000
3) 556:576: 0.007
